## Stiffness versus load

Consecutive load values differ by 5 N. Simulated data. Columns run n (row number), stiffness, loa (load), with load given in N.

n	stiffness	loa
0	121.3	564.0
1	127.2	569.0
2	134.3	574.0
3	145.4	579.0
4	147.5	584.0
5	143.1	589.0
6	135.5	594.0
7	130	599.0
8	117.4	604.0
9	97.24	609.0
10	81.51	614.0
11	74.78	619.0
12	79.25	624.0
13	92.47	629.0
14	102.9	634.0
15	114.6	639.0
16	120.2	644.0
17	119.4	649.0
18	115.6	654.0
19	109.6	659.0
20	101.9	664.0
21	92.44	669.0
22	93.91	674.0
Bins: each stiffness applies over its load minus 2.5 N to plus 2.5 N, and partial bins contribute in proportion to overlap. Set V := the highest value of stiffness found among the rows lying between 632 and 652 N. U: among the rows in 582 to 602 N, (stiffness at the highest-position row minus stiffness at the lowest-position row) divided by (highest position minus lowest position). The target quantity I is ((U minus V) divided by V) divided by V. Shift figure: -0.0084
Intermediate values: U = -1.2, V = 120.2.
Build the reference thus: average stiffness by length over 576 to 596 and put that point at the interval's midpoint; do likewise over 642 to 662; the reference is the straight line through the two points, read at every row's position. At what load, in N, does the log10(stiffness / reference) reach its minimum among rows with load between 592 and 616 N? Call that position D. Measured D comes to 614.0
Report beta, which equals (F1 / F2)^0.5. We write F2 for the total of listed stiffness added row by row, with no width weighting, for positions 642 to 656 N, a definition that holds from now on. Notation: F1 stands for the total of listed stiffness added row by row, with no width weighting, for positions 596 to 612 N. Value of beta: 0.99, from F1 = 345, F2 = 355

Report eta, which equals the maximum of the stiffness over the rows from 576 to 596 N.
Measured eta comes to 147.5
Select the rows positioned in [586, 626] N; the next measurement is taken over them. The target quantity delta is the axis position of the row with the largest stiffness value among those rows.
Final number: 589.0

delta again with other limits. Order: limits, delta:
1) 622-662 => 644.0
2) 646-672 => 649.0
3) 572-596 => 584.0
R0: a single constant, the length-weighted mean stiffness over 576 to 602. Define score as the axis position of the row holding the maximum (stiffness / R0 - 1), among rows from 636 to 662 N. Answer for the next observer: 644.0 N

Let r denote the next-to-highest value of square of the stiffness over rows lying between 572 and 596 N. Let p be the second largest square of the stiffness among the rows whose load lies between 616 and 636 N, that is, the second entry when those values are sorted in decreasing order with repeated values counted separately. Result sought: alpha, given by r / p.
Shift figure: 2.47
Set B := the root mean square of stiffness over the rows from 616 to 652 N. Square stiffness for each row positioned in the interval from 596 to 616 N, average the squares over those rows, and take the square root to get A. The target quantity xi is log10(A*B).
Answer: 4.04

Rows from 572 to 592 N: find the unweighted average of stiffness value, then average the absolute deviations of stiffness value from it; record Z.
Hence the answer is 4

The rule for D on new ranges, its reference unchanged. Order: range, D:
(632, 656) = 634.0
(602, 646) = 619.0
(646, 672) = 669.0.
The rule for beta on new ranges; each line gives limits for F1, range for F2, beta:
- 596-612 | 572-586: 0.90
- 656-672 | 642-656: 0.93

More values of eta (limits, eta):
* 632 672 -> 120.2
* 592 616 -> 135.5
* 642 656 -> 120.2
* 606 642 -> 114.6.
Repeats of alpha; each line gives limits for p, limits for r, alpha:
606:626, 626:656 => 2.15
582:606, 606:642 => 0.52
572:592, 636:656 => 0.67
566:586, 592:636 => 0.80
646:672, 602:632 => 0.71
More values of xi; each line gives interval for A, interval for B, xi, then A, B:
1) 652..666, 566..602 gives 4.18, 109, 138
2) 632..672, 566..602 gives 4.18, 110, 138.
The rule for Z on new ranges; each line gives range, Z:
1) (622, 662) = 11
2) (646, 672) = 8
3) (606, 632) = 8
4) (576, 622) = 23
